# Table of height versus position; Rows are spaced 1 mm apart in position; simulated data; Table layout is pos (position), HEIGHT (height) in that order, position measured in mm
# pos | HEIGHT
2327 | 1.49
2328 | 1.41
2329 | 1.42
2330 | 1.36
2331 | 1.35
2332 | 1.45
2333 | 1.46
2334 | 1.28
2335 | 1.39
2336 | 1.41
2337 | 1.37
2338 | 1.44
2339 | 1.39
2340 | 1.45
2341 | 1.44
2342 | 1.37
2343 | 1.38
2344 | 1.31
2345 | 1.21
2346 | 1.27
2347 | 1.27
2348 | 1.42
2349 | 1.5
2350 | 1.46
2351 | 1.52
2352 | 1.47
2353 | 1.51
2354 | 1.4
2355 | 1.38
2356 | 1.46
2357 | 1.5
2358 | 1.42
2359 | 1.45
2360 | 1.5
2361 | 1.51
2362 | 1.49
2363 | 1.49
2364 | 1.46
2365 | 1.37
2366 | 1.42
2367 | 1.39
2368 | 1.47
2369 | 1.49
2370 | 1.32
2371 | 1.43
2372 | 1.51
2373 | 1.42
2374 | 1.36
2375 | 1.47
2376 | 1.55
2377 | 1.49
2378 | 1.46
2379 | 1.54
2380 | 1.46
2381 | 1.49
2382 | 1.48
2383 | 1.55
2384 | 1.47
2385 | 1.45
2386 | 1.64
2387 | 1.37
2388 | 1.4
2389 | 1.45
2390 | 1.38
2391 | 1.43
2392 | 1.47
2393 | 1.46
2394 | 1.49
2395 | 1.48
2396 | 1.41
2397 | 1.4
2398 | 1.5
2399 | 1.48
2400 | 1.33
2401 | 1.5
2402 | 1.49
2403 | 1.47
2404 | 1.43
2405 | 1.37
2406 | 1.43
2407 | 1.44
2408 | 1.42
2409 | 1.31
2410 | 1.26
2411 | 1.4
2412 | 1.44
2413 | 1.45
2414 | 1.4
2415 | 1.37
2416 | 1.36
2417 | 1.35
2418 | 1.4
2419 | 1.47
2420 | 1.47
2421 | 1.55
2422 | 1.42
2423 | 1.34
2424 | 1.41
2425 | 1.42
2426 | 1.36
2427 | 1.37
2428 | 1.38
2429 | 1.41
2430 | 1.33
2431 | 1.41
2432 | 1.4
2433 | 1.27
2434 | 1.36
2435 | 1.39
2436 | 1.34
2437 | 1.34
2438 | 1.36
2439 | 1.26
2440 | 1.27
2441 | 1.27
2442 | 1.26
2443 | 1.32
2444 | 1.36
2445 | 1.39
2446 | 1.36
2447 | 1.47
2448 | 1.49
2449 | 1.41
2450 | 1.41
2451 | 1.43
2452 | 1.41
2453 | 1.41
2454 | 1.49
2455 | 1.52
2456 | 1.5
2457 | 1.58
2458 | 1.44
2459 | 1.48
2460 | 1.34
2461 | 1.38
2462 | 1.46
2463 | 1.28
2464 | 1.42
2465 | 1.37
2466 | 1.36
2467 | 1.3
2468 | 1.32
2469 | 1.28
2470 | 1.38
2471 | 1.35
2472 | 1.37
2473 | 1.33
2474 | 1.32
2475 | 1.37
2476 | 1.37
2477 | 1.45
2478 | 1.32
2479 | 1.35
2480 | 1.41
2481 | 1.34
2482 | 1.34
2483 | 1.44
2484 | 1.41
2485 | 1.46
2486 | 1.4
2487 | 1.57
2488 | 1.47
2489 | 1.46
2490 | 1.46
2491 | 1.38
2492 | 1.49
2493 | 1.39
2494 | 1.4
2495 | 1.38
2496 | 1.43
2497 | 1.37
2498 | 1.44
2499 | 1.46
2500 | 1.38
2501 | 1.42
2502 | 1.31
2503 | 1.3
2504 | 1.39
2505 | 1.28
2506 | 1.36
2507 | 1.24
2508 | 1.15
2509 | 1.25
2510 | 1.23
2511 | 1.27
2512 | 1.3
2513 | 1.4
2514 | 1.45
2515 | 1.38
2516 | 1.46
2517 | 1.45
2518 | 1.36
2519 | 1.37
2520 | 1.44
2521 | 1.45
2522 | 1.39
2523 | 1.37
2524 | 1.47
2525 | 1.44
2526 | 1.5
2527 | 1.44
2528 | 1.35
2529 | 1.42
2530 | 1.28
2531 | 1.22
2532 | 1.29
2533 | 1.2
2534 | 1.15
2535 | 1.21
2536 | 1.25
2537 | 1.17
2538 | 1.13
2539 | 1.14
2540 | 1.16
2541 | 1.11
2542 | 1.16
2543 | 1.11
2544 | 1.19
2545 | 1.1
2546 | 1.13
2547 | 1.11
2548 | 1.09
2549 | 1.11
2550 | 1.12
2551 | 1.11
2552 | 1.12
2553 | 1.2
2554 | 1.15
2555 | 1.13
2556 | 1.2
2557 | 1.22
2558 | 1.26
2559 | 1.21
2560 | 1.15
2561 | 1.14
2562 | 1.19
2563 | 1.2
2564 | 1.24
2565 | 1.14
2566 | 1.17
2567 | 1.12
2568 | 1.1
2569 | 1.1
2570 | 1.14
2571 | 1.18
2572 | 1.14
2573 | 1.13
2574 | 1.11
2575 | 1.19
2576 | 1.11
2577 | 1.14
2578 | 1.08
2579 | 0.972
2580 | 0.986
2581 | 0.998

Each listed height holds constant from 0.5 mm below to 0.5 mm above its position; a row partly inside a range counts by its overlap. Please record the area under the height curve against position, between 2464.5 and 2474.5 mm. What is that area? 13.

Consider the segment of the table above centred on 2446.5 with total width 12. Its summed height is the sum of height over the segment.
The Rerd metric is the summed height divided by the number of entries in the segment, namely 1.38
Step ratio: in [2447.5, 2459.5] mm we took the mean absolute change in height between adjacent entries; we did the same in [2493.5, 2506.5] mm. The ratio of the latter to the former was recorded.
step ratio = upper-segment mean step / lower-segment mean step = 1.3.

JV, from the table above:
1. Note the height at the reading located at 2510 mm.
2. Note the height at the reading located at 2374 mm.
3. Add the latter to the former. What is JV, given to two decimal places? 2.59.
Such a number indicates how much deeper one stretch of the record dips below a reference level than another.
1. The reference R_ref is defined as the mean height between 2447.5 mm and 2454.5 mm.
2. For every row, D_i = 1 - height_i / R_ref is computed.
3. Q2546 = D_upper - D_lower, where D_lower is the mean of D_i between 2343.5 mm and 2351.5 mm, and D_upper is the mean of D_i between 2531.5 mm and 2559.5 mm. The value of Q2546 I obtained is 0.15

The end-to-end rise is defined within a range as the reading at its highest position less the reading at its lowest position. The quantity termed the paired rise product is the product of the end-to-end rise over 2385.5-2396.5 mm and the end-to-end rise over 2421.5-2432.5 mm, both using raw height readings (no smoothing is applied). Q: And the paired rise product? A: 0.0046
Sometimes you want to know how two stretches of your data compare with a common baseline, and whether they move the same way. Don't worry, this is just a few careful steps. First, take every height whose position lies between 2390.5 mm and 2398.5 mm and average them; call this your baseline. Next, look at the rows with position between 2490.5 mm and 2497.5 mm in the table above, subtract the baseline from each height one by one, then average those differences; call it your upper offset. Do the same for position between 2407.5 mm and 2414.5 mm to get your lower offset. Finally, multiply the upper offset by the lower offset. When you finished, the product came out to 0.0036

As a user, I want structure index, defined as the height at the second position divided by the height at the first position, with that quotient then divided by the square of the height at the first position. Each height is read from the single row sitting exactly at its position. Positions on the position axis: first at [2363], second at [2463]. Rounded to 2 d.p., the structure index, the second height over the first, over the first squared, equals 0.39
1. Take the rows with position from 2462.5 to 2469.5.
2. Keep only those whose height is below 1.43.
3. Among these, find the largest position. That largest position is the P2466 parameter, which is 2469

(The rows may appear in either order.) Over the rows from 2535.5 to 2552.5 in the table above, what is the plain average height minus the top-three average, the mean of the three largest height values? -0.07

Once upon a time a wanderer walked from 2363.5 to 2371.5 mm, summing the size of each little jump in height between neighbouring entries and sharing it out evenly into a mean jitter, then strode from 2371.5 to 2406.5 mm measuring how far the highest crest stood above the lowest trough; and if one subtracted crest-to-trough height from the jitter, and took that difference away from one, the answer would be 1.23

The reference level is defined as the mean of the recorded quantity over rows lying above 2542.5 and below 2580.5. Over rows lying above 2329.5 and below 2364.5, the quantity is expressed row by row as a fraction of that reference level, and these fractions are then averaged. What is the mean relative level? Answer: 1.243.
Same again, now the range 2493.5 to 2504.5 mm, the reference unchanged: 1.219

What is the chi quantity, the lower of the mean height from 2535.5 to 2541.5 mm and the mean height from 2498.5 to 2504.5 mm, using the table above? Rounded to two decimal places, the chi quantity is 1.16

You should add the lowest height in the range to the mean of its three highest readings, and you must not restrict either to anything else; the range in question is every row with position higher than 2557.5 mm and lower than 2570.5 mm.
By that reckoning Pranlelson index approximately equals 2.34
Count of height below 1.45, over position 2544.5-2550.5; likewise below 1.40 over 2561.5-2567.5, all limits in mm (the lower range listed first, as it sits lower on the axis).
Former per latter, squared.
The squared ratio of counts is 1.0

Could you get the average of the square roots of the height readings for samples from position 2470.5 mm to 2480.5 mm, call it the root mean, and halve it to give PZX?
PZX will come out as 0.584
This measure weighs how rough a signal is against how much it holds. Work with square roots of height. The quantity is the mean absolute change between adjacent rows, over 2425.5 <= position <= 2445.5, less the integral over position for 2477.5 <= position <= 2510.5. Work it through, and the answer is -39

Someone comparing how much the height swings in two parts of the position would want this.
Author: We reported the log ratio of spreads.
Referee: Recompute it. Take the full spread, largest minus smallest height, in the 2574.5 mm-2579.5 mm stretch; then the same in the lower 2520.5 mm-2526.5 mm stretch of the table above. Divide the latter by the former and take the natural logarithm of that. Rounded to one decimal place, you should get -0.5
